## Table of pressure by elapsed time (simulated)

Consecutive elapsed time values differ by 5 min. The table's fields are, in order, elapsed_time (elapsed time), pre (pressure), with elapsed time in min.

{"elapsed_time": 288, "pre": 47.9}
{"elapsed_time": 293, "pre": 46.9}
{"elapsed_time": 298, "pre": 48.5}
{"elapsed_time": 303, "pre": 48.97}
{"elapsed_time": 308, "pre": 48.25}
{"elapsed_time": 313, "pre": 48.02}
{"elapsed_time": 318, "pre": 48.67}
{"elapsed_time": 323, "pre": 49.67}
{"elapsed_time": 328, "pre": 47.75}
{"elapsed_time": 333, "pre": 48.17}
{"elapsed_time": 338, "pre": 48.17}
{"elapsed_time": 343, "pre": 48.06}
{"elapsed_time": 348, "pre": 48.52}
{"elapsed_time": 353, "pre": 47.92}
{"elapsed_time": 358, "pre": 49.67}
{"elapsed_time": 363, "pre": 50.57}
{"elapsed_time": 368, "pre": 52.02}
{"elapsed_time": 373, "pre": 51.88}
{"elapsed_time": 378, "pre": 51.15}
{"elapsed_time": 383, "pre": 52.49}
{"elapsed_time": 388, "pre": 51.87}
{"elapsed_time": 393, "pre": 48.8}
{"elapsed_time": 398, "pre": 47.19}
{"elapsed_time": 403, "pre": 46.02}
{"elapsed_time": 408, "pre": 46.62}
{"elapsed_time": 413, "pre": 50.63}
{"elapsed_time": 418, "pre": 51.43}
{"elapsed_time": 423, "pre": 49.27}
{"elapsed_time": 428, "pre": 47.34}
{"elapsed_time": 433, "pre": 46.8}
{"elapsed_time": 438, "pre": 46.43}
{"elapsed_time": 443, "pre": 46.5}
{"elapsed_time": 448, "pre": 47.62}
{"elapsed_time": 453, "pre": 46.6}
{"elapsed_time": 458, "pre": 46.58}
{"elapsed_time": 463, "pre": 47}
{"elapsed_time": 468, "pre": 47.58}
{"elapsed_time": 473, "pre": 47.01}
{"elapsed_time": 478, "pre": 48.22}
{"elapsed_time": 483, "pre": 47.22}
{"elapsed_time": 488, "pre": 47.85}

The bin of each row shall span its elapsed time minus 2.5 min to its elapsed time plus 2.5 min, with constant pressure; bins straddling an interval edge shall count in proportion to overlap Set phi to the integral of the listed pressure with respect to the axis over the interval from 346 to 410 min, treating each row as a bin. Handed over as 3176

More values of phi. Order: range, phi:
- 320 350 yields 1452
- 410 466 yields 2678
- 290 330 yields 1934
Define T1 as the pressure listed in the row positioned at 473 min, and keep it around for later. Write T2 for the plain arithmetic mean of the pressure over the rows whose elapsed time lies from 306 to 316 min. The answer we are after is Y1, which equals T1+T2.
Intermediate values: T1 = 47.01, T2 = 48.1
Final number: 95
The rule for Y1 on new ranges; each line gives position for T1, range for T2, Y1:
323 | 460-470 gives 97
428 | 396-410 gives 94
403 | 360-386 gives 98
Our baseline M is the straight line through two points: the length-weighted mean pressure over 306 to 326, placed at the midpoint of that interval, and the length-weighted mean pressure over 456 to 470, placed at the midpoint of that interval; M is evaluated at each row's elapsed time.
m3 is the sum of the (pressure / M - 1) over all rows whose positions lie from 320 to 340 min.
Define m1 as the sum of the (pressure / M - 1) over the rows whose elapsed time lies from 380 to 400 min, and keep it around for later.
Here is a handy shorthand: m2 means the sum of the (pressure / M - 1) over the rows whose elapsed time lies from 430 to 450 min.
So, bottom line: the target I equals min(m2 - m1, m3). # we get -0.23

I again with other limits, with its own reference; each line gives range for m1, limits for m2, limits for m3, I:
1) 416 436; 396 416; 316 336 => -0.11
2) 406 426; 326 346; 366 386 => -0.19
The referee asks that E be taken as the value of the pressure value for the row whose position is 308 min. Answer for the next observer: 48.25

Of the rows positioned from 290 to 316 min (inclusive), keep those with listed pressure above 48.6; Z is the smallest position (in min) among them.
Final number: 303 min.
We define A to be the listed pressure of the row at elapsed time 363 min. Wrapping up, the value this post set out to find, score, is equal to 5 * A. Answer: 253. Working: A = 50.57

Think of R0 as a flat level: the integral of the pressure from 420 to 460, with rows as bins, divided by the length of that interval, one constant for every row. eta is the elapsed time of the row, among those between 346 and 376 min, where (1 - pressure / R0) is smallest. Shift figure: 368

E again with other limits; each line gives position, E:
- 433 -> 46.8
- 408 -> 46.62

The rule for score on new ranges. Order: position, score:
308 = 241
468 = 238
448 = 238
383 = 262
